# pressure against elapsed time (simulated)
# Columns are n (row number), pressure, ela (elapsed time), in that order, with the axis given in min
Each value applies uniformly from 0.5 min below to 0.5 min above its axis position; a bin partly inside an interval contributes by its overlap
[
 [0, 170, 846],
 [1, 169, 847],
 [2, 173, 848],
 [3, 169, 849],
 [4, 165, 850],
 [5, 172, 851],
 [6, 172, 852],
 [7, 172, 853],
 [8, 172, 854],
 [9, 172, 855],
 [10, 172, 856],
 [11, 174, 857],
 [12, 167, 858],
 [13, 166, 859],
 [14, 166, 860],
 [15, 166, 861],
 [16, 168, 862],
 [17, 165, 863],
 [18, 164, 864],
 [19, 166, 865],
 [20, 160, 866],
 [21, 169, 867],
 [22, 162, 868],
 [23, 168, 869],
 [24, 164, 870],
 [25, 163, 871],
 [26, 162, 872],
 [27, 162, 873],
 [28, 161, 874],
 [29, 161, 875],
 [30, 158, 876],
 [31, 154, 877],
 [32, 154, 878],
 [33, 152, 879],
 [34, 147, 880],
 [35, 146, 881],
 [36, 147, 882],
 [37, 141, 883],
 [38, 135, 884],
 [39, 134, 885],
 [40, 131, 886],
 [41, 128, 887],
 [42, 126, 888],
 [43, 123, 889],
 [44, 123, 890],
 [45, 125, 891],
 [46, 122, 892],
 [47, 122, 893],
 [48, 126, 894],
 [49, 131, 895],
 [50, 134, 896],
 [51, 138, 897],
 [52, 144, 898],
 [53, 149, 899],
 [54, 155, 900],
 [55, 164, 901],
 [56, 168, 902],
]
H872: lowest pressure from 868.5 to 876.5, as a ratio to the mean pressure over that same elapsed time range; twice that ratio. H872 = 1.946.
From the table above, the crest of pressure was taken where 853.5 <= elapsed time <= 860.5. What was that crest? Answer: 174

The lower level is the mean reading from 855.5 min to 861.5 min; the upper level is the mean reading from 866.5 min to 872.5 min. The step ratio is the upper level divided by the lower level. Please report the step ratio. 0.977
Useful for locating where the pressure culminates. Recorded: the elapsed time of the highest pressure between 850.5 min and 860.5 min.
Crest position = 857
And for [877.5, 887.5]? 878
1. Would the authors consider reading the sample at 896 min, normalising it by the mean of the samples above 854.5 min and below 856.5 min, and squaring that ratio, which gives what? 0.61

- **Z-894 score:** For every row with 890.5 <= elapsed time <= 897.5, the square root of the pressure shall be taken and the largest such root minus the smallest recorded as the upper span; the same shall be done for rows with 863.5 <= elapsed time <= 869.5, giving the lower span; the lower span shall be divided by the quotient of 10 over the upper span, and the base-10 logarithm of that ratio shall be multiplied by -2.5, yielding 4.0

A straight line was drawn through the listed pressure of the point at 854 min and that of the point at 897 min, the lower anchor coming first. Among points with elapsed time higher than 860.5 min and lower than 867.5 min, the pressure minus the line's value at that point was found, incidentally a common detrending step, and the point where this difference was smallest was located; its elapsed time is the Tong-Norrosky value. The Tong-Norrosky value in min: 866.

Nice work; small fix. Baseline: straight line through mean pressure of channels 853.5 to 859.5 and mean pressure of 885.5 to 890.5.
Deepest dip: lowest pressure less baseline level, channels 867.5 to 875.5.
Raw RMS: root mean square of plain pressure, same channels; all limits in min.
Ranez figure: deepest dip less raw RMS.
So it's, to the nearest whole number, -155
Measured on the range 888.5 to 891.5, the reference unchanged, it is -125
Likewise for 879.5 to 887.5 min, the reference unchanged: -138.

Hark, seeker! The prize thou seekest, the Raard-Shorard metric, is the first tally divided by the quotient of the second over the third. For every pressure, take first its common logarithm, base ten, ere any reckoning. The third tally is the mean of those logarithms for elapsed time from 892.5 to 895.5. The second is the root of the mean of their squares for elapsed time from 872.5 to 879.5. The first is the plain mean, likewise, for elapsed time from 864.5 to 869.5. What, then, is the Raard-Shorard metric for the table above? 2.12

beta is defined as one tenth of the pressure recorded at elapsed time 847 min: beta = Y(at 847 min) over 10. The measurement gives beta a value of 16.9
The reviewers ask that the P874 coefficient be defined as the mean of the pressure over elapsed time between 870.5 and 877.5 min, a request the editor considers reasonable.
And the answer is 160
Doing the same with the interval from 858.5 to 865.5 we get 166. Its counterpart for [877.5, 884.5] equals 146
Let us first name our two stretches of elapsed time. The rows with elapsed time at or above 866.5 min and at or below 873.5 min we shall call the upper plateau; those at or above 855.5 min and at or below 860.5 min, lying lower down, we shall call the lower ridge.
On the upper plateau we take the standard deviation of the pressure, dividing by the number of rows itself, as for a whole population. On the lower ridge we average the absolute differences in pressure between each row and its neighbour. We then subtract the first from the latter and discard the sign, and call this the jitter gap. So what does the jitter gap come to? 0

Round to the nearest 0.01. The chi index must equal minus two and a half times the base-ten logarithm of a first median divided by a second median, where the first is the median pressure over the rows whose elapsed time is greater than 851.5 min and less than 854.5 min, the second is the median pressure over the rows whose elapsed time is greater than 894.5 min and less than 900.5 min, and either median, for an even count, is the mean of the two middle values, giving -0.22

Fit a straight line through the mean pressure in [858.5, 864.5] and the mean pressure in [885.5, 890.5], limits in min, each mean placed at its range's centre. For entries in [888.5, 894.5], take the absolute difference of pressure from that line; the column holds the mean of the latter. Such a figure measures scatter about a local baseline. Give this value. 3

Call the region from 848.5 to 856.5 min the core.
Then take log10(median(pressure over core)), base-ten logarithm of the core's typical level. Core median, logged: 2.24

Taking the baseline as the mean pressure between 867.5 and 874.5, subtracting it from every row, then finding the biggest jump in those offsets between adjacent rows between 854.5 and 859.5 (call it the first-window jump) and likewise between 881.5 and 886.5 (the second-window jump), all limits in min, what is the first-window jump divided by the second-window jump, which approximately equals 1.17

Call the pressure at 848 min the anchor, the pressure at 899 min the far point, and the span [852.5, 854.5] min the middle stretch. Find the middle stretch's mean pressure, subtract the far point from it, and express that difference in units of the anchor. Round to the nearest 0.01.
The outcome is 0.13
